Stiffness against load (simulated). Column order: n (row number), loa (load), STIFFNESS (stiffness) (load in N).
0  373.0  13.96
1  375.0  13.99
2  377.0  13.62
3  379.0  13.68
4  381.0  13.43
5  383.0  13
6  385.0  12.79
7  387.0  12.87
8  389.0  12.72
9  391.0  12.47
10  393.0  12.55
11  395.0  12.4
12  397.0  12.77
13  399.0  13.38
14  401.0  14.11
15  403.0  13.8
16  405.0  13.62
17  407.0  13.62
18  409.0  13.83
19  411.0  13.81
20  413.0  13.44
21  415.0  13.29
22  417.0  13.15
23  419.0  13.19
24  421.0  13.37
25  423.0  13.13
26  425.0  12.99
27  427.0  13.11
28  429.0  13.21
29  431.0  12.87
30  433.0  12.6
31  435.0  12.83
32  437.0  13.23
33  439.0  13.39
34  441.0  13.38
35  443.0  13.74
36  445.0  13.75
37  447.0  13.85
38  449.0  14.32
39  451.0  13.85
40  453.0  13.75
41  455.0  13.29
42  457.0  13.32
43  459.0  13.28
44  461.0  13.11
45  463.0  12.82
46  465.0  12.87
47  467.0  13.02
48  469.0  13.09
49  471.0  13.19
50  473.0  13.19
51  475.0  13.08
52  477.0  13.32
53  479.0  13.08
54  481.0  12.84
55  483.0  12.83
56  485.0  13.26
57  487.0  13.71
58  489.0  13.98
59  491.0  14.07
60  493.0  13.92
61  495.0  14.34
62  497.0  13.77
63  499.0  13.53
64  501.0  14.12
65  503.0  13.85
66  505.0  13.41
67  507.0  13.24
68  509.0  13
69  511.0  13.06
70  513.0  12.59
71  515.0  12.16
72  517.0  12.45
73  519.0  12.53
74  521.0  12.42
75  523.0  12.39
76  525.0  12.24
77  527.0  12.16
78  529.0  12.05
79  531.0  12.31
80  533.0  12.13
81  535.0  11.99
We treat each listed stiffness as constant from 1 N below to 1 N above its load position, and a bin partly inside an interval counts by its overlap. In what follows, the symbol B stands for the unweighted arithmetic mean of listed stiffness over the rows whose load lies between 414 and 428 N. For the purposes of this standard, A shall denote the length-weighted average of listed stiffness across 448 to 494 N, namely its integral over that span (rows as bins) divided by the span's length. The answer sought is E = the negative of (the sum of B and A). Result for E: -26.5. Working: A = 13.4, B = 13.2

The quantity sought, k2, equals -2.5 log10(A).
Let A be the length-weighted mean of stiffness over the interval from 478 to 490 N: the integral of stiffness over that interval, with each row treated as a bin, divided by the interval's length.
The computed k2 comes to -2.81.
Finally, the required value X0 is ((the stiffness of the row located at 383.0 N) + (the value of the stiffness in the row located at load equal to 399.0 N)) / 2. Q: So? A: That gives 13.2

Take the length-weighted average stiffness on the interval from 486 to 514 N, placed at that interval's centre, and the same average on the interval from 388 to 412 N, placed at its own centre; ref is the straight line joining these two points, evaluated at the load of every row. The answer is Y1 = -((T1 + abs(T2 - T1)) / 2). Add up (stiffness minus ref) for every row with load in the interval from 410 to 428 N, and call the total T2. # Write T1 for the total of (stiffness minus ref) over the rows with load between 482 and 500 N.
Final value -1.40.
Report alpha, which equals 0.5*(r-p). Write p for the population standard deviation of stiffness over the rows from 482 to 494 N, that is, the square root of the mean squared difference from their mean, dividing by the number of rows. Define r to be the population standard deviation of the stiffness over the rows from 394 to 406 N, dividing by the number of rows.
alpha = 0.07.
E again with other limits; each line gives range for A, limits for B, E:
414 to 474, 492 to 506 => -27.1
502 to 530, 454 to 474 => -25.8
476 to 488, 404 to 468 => -26.5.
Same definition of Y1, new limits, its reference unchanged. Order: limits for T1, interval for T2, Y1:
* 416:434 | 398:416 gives -1.68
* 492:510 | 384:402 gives -2.14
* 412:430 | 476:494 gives 0.52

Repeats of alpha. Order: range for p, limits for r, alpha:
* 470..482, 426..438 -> 0.04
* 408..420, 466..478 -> -0.09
